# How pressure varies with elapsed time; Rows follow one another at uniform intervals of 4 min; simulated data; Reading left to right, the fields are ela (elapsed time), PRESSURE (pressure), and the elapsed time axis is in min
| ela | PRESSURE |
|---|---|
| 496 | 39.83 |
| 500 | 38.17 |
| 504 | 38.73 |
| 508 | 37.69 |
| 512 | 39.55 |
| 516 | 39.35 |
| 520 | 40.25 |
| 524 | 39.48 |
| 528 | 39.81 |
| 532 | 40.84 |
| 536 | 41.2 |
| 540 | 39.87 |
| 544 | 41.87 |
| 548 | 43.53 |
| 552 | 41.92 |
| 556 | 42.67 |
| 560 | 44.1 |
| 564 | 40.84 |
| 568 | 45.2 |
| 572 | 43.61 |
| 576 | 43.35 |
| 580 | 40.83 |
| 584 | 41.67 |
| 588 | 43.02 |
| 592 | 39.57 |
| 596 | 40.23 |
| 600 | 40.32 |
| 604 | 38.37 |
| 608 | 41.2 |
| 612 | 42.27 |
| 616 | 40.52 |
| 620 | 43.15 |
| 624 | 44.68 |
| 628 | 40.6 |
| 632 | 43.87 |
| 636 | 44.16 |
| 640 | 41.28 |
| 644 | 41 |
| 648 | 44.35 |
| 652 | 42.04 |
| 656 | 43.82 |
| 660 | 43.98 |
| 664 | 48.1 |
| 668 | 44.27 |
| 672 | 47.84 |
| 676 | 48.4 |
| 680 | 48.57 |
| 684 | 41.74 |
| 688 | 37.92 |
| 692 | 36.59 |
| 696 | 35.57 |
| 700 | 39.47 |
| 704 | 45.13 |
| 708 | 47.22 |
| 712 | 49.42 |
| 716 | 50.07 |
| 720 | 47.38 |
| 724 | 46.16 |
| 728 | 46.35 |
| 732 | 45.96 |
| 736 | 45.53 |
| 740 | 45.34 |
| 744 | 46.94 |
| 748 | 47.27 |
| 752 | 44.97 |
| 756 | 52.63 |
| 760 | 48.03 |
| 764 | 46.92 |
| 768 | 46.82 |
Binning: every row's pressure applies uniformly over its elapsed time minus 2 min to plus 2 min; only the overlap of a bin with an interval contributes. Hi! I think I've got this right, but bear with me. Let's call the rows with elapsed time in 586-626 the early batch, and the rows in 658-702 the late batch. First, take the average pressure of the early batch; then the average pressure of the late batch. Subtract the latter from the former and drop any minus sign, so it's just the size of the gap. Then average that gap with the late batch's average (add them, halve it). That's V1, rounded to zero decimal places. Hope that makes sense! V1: 22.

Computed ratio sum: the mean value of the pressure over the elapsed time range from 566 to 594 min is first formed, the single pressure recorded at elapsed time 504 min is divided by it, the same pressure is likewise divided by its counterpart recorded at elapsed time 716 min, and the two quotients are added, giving 1.69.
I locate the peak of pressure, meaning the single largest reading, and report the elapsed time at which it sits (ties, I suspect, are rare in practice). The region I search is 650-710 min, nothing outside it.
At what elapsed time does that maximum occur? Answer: 680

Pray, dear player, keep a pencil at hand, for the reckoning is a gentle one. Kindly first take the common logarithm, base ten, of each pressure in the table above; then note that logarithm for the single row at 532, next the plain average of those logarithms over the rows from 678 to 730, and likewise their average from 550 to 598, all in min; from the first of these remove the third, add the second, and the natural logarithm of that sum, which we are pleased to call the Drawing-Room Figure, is 0.49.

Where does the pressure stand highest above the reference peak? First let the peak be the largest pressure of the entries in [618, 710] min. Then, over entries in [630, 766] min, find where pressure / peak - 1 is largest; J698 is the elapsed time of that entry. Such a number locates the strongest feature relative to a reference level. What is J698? 756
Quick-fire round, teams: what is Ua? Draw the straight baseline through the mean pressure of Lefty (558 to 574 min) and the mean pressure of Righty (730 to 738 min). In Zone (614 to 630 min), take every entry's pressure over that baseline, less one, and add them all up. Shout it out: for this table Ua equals -0.18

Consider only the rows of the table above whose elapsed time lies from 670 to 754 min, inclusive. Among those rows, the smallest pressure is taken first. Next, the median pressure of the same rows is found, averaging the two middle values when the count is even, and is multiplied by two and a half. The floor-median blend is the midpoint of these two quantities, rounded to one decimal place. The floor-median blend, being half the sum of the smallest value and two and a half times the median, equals 75.5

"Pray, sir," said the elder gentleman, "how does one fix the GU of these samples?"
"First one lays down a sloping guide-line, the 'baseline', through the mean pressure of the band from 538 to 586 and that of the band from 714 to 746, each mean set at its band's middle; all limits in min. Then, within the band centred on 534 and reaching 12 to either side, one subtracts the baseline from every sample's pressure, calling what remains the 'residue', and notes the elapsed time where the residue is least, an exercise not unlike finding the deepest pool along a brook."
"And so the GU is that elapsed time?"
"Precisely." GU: 540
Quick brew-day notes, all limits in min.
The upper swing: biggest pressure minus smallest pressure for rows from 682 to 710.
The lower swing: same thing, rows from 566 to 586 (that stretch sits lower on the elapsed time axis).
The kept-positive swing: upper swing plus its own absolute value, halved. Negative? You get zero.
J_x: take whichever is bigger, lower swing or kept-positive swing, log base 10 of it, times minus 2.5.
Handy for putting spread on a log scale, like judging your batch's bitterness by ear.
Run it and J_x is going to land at -2.7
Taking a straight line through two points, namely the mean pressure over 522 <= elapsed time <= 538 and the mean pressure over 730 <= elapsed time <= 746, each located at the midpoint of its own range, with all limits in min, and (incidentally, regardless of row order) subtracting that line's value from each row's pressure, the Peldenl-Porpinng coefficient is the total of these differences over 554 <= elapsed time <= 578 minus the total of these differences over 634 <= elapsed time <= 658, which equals 16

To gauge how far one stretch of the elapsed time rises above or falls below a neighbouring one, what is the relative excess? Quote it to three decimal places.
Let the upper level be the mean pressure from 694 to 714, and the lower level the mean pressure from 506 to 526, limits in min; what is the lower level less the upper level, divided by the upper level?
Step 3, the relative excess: -0.095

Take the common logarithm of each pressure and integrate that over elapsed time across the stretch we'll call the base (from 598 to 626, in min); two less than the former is 43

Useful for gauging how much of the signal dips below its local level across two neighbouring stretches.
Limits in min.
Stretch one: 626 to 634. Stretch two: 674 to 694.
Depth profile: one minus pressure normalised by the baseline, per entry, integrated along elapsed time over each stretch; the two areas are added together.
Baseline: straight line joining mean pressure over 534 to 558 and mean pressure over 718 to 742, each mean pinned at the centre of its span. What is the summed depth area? 1.3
